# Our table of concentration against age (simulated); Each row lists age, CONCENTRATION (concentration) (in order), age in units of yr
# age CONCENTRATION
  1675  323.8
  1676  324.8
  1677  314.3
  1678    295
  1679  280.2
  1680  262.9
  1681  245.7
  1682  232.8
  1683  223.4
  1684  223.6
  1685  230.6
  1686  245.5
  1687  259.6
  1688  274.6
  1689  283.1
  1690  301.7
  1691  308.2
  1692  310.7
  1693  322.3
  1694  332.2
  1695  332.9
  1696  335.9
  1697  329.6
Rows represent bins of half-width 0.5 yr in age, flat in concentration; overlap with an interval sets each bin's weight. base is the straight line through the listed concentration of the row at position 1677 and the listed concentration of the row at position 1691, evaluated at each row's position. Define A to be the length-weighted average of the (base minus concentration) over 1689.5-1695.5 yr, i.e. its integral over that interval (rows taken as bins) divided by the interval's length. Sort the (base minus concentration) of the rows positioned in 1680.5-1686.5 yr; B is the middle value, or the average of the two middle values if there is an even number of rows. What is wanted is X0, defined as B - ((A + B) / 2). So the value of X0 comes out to 45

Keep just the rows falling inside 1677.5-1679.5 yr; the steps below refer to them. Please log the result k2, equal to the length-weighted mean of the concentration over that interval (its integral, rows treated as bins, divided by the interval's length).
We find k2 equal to 288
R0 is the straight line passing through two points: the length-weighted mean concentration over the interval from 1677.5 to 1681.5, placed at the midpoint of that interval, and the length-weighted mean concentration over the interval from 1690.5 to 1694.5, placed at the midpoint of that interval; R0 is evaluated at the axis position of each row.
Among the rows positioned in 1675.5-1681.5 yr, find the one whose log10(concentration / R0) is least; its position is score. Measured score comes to 1681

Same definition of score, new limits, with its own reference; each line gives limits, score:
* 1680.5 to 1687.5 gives 1684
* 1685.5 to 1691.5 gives 1686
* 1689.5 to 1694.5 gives 1690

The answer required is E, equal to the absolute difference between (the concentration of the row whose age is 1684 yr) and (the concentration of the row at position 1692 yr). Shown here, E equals 87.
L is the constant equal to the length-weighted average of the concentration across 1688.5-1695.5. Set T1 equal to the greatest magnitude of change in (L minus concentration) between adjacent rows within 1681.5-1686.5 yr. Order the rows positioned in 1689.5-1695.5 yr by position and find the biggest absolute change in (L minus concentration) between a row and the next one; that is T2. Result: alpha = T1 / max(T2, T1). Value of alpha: 1.00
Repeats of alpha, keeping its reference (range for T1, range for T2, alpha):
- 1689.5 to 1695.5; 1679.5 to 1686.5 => 0.67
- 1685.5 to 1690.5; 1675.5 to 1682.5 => 0.96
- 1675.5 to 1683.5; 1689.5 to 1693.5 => 1.00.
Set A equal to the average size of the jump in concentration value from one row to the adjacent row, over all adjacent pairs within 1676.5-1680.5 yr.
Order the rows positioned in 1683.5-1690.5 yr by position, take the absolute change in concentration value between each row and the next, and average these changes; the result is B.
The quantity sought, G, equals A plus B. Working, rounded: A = 17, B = 13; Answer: 30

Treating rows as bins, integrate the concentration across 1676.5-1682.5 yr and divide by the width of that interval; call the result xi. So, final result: 272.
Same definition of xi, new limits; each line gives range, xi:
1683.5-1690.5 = 260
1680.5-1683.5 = 234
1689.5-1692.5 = 307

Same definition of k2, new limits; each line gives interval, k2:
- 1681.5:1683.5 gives 228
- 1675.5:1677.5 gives 320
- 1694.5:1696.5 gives 334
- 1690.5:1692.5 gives 309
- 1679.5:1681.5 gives 254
